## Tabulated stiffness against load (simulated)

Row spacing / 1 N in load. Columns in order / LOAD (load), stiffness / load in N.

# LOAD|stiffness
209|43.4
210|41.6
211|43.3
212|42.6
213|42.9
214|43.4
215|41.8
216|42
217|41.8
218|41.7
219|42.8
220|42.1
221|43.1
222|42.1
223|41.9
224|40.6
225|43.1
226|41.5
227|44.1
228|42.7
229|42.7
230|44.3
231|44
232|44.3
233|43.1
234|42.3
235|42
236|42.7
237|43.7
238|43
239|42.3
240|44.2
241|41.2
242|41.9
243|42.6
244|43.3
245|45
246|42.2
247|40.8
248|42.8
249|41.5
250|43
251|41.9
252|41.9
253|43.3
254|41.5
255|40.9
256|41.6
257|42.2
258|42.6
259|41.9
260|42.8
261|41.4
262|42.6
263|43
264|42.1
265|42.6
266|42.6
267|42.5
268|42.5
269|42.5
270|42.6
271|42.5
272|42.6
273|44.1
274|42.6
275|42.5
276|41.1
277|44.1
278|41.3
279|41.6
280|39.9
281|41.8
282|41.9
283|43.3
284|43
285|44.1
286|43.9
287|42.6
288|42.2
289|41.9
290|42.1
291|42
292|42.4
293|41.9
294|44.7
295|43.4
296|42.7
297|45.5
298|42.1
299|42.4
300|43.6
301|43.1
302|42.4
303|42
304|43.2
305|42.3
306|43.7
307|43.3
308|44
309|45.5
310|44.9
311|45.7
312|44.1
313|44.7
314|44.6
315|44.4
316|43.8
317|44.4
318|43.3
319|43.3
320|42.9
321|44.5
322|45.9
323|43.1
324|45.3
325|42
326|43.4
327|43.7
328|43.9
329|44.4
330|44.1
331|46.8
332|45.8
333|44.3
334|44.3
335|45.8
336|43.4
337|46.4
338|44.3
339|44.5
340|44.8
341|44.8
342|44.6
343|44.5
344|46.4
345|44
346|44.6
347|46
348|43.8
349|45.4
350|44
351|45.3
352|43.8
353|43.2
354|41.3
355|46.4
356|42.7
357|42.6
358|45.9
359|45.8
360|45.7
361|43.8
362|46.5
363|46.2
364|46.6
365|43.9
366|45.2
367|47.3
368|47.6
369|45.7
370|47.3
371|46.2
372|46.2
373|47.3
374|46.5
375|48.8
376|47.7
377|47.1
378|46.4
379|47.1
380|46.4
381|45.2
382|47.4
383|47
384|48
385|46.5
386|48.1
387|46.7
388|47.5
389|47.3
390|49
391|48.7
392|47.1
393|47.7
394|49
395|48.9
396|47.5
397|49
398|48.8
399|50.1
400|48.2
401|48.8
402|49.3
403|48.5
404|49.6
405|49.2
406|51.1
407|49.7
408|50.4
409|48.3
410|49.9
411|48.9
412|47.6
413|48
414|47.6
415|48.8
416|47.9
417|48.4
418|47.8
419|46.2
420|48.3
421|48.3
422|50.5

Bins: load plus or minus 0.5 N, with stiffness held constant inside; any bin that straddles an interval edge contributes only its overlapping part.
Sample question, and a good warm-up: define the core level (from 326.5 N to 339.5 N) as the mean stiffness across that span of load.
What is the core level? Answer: 44.7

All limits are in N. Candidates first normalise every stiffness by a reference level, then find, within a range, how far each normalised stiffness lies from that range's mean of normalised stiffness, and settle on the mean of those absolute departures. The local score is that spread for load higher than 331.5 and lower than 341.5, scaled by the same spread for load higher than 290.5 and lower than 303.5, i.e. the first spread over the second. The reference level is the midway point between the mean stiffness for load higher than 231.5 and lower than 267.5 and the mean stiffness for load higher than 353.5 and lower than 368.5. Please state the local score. 0.81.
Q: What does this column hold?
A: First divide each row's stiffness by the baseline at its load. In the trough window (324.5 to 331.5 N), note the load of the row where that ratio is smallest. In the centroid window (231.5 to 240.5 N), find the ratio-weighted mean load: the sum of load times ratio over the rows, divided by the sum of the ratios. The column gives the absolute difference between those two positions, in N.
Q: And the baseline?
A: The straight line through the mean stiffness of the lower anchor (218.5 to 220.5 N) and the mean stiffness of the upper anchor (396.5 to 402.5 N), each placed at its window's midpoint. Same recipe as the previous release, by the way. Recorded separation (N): 89.0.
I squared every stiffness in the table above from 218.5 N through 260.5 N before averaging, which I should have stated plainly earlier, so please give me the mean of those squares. 1812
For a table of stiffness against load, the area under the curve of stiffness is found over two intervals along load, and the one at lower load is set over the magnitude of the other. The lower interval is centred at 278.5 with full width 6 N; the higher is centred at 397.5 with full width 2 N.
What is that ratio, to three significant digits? 2.55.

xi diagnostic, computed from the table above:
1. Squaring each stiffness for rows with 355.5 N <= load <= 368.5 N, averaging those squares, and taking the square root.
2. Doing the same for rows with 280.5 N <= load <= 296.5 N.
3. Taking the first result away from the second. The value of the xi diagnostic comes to -2.6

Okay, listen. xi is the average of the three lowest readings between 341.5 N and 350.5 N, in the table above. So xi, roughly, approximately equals 43.9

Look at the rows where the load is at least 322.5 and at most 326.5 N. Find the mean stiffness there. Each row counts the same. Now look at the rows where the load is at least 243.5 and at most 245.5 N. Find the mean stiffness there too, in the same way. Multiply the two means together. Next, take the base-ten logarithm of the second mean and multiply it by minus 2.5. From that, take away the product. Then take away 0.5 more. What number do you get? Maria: -1923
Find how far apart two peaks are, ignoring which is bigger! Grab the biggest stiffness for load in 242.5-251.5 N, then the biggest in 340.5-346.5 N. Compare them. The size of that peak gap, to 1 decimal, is 1.4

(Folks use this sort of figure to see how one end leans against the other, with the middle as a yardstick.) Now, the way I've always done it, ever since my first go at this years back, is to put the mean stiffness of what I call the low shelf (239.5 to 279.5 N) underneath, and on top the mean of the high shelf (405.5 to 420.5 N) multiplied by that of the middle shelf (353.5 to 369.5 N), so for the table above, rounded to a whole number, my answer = 52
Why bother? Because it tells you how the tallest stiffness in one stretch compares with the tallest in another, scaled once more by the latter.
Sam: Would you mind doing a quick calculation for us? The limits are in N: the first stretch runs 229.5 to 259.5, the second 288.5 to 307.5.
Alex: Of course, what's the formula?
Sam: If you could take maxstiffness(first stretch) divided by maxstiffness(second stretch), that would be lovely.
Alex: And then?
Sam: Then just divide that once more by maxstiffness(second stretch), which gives 0.0217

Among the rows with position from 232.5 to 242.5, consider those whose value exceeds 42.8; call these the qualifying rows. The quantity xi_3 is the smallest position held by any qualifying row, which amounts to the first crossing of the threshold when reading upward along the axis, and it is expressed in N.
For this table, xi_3 233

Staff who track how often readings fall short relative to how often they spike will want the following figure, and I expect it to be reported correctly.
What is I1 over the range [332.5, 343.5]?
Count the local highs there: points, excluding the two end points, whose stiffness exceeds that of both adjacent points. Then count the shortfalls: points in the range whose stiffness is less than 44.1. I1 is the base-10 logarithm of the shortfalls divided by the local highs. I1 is -0.30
